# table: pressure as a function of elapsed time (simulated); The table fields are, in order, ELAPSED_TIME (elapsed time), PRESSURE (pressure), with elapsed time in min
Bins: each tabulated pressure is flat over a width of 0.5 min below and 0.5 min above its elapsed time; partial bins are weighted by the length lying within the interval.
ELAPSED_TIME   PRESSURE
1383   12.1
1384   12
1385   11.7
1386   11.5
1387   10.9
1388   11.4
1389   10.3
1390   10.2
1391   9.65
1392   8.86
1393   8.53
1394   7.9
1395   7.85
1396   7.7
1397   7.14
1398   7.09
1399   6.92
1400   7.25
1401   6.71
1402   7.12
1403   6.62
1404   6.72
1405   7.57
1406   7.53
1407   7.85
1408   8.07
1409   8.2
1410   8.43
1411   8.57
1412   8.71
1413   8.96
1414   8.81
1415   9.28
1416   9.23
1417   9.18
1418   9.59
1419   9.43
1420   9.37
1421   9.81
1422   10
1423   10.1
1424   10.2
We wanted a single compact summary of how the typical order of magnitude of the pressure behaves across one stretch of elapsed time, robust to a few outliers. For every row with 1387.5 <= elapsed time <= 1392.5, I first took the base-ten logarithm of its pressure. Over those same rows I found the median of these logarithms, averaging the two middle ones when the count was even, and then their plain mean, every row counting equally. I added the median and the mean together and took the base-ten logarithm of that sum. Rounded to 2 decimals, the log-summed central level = 0.30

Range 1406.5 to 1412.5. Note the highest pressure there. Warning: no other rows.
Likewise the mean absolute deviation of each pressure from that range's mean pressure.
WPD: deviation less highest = -8.4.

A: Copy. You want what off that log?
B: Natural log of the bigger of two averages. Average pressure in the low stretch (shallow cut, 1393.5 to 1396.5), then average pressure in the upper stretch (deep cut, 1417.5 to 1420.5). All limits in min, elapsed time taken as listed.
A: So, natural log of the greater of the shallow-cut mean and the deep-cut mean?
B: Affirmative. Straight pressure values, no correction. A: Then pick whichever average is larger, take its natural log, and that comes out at 2.247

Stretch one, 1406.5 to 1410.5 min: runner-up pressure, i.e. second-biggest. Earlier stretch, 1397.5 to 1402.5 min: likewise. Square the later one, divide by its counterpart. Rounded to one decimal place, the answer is 9.4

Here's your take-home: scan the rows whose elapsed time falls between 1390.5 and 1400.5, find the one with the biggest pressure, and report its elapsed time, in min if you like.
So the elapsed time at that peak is 1391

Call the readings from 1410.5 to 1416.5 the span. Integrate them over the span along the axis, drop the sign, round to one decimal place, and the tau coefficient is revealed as 53.6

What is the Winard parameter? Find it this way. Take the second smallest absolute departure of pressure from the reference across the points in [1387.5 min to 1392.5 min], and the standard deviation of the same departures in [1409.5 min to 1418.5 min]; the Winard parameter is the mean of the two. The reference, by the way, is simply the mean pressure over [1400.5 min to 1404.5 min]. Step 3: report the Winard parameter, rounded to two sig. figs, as 1.6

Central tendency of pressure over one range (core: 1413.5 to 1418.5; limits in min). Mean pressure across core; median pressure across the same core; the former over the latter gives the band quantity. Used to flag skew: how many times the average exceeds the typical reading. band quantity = 0.999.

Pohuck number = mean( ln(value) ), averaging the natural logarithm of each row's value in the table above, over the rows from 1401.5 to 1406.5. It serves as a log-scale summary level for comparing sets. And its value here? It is 1.96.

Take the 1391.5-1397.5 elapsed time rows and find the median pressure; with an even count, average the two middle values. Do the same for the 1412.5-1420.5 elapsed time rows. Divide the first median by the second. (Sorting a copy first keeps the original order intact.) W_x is 0.85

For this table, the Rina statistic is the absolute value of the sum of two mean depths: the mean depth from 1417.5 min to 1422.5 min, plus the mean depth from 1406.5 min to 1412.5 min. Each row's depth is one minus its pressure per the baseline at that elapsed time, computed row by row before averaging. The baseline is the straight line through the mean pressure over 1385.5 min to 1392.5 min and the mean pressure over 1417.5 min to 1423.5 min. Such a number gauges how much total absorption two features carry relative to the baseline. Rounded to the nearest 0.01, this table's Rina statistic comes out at 0.17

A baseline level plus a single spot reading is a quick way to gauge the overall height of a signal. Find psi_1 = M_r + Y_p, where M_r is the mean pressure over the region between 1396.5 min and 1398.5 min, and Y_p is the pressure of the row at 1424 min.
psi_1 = 17.3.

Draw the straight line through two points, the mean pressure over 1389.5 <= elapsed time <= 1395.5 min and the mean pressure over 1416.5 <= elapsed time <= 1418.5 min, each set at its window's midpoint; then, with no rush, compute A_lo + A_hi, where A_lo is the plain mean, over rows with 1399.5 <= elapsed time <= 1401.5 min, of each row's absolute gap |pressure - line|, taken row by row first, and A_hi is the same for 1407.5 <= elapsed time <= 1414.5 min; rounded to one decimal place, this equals 2.7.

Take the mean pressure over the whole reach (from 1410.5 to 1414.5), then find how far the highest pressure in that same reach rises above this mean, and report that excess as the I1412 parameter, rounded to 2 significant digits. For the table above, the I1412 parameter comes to 0.20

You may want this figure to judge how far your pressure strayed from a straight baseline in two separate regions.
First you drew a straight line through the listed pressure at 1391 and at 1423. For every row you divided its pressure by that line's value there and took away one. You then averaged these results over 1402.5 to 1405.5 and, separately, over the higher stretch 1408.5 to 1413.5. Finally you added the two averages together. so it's -0.43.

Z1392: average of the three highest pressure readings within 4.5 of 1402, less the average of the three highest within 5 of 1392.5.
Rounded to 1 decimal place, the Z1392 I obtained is -3.2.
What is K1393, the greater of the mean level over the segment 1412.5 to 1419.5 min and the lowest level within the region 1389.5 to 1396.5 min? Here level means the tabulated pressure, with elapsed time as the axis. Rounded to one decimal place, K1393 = 9.2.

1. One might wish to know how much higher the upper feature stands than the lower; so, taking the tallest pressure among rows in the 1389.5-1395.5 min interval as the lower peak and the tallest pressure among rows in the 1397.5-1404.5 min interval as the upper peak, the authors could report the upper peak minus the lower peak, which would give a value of -3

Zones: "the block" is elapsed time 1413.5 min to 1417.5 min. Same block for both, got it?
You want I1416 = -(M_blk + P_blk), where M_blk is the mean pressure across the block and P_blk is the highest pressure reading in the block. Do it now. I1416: -18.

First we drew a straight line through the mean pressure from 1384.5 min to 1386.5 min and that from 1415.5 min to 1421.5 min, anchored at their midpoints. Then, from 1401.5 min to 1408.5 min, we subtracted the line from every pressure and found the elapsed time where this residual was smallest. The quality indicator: 1403 min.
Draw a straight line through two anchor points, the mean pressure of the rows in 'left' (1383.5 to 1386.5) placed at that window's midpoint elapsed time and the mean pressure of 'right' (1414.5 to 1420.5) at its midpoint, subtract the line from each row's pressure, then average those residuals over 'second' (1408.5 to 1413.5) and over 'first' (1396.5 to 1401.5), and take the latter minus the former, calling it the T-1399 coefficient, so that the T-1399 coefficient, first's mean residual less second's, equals -2.4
